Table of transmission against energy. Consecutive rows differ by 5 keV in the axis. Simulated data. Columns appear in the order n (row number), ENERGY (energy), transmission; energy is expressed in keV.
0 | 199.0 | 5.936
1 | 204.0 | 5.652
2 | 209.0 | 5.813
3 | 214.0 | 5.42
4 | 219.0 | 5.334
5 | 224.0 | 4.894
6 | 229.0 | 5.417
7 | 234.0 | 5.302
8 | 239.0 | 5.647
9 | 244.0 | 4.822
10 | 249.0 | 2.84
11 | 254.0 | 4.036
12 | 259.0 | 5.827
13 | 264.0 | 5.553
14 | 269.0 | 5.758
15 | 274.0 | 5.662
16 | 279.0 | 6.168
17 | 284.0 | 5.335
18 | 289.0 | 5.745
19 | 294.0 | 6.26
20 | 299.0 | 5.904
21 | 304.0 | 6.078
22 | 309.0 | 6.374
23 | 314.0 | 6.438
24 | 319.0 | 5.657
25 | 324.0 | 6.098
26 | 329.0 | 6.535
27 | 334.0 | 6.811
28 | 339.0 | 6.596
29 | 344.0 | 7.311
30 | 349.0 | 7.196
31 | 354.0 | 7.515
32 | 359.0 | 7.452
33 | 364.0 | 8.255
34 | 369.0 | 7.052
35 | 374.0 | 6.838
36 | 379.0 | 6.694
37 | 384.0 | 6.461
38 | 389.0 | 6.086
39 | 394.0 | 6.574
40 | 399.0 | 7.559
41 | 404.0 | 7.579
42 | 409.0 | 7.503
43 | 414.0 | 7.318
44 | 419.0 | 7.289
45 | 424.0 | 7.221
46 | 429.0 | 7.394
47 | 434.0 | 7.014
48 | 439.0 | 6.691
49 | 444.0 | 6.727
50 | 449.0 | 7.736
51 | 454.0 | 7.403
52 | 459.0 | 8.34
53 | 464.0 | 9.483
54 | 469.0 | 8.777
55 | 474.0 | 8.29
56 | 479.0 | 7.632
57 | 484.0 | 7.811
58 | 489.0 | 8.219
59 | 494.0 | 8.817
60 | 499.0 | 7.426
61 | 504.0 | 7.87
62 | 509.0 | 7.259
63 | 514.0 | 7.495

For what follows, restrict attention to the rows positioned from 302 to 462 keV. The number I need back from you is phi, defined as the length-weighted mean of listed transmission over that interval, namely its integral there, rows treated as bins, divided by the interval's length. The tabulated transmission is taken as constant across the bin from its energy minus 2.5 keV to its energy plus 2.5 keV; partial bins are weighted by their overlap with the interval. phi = 7.0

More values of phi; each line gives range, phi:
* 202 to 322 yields 5.5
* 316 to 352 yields 6.6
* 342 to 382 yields 7.3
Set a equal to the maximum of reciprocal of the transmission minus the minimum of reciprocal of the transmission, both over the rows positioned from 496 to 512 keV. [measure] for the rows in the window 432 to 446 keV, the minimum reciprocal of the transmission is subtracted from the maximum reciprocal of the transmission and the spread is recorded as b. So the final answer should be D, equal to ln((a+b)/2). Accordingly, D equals -4.7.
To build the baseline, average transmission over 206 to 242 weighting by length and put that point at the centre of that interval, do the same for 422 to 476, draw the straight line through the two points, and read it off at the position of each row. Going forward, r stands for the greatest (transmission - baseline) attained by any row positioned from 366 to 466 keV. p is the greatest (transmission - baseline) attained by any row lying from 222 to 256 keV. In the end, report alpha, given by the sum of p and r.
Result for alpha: 1.7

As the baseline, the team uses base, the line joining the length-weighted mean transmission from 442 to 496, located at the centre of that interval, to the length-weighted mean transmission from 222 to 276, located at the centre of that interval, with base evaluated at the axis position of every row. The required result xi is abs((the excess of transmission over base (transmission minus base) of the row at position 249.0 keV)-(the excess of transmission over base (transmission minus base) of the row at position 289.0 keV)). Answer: 2.3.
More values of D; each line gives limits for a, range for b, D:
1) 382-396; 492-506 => -4.1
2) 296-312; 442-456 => -4.1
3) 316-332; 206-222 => -3.9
